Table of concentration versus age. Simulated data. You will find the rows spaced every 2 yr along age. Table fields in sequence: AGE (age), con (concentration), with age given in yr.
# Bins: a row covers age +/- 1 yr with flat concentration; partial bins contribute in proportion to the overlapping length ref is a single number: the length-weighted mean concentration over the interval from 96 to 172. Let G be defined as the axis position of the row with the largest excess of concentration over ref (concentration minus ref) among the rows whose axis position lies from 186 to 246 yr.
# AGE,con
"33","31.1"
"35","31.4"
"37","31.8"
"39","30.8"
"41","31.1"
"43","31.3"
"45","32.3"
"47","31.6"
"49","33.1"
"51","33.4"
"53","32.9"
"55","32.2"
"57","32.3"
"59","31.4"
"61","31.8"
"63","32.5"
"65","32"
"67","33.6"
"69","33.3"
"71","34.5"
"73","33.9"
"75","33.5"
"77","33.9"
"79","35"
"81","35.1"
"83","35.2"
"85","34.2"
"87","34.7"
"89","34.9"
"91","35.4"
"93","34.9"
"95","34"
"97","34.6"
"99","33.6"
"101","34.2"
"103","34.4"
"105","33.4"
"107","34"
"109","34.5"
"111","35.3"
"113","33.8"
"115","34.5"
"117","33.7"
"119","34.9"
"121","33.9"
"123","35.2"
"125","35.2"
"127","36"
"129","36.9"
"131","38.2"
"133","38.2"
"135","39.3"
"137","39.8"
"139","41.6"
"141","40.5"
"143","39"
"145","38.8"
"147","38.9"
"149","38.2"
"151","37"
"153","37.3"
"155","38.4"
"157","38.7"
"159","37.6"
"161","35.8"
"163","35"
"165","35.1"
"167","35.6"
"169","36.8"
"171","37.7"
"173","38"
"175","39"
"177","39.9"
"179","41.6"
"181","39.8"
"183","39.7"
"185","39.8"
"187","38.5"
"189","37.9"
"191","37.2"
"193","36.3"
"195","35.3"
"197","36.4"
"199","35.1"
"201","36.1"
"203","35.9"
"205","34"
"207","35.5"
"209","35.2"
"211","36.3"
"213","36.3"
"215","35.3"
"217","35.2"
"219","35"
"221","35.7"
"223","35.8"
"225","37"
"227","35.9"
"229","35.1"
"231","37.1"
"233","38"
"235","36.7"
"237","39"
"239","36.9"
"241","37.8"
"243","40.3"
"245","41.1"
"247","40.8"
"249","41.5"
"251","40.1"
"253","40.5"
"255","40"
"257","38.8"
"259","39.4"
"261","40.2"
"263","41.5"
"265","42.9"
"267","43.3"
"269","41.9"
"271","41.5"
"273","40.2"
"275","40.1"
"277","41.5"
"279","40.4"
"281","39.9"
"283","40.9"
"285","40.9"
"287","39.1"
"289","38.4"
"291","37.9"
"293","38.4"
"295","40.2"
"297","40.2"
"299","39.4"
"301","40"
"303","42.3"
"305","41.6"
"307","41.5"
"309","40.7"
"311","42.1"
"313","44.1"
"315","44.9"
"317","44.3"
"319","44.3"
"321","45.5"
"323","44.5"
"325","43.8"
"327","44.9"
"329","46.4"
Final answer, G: 245 yr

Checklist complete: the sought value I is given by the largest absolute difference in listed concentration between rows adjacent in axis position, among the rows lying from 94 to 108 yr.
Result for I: 1.0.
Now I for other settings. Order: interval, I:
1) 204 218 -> 1.5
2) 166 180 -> 1.7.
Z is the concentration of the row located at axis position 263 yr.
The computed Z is 41.5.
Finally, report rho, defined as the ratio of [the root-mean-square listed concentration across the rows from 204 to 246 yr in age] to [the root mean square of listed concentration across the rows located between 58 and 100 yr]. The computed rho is 1.08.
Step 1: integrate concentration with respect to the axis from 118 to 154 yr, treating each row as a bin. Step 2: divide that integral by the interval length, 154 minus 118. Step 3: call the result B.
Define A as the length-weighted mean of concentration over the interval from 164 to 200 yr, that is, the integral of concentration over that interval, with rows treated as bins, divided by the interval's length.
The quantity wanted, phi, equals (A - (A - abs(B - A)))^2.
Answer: 0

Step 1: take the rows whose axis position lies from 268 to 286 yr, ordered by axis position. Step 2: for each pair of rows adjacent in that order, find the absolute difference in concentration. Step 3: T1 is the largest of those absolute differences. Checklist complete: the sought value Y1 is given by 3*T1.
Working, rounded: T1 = 1.40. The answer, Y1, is 4.2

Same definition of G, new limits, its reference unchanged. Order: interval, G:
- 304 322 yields 321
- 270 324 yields 321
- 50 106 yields 91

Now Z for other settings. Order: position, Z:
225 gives 37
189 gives 37.9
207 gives 35.5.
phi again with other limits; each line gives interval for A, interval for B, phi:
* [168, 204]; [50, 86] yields 20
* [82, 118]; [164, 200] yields 11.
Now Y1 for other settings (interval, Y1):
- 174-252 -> 7.5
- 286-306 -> 6.9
